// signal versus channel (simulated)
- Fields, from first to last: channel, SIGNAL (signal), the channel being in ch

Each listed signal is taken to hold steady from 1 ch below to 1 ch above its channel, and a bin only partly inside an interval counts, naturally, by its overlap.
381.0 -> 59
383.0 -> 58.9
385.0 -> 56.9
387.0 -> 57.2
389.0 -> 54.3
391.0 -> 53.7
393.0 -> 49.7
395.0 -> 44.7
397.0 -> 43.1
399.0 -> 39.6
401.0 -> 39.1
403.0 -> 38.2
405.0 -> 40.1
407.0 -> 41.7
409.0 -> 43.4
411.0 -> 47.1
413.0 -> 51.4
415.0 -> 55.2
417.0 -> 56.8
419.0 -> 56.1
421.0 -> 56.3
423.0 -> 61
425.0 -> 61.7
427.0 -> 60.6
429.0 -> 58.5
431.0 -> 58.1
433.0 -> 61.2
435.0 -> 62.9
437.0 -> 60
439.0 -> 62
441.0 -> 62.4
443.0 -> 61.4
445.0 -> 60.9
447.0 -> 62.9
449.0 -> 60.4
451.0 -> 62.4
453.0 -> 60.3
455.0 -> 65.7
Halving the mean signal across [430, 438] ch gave 30.3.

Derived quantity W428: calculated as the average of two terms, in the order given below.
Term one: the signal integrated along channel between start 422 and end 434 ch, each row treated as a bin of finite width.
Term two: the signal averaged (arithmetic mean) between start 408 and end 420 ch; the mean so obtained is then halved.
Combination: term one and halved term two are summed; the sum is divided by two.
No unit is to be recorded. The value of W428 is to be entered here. 374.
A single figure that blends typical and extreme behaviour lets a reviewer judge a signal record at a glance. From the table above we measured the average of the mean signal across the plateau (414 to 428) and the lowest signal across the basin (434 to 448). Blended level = 59.1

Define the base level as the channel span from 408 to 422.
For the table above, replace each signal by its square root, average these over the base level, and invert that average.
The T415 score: 0.138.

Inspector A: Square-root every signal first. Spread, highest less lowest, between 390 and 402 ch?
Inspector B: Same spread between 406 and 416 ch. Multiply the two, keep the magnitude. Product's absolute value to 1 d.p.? 1.0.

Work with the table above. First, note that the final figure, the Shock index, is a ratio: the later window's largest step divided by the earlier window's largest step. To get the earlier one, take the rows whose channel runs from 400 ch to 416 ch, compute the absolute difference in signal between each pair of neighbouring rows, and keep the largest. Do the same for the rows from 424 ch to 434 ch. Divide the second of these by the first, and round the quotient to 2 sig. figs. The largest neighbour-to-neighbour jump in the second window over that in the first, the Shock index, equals 0.72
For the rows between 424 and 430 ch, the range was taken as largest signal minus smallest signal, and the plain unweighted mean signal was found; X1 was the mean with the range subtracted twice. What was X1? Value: 54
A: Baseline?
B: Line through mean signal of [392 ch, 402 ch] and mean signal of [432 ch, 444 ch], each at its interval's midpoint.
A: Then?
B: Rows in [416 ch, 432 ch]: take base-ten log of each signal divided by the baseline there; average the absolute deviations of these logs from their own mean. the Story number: 0.014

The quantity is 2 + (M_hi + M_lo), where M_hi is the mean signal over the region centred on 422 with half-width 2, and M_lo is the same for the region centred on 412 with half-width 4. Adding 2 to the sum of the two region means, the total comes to 110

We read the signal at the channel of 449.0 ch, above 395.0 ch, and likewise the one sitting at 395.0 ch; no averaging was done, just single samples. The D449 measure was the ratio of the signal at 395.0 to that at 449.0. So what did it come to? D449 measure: 0.74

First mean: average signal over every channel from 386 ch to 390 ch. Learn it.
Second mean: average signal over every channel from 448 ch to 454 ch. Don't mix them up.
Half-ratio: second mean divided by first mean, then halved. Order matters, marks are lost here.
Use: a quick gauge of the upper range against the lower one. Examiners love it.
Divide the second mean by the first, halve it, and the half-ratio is 0.55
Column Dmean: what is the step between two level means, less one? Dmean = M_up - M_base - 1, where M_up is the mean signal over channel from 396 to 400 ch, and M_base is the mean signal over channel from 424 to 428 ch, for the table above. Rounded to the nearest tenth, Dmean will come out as -20.8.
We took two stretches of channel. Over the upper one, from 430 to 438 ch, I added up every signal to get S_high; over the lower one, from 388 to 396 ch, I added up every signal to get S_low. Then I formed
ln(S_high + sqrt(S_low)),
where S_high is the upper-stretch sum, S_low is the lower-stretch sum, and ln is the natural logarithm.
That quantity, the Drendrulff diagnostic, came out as 5.55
